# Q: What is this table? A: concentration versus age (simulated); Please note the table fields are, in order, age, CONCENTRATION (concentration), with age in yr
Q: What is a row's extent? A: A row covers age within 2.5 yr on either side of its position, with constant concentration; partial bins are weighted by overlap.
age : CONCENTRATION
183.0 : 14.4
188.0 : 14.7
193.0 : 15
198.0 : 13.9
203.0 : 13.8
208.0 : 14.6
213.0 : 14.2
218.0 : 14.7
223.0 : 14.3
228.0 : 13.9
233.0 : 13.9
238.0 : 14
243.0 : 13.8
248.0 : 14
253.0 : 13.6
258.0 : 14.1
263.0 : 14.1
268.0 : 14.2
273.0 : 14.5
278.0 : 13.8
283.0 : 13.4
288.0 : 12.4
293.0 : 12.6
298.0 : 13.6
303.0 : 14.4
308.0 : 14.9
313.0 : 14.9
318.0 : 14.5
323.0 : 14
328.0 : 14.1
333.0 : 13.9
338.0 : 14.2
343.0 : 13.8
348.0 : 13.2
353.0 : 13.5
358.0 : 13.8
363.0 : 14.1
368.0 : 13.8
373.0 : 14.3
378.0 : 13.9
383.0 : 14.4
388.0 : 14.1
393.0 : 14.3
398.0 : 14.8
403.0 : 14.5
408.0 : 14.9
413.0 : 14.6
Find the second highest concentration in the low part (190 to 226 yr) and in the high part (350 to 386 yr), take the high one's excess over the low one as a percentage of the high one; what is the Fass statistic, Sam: -3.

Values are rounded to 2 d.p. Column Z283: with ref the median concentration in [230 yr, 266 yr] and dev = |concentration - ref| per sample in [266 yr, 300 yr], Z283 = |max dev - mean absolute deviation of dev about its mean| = 1.14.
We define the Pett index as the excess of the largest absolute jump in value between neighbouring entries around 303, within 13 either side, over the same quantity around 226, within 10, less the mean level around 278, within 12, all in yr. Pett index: -13.1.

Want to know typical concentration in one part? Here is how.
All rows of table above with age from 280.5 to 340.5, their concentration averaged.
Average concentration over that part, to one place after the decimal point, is 13.9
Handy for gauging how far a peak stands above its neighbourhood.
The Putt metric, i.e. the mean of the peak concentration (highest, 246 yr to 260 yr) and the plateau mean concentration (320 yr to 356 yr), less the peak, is -0.14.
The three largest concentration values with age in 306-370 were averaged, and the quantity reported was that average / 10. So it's 1.48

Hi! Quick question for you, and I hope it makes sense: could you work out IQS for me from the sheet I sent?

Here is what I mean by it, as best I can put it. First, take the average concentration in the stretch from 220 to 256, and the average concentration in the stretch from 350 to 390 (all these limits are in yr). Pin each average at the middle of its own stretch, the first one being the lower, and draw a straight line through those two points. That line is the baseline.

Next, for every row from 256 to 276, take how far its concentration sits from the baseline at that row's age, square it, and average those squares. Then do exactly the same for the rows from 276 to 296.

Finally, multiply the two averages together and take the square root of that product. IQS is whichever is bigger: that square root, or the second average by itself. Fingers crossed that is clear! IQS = 1.1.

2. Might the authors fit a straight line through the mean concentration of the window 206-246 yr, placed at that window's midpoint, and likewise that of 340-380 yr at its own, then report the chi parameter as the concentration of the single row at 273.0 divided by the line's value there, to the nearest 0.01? 1.03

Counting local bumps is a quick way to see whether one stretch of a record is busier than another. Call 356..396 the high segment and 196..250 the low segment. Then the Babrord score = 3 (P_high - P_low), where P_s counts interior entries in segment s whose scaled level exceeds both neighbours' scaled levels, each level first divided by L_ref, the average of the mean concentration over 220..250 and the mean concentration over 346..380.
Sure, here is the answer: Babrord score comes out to 0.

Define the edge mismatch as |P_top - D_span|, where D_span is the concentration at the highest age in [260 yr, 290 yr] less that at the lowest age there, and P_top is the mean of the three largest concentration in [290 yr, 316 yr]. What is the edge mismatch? 16.4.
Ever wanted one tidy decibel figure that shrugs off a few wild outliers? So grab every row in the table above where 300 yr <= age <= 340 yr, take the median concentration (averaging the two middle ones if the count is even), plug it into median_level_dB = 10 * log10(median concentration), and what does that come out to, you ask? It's 11.6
